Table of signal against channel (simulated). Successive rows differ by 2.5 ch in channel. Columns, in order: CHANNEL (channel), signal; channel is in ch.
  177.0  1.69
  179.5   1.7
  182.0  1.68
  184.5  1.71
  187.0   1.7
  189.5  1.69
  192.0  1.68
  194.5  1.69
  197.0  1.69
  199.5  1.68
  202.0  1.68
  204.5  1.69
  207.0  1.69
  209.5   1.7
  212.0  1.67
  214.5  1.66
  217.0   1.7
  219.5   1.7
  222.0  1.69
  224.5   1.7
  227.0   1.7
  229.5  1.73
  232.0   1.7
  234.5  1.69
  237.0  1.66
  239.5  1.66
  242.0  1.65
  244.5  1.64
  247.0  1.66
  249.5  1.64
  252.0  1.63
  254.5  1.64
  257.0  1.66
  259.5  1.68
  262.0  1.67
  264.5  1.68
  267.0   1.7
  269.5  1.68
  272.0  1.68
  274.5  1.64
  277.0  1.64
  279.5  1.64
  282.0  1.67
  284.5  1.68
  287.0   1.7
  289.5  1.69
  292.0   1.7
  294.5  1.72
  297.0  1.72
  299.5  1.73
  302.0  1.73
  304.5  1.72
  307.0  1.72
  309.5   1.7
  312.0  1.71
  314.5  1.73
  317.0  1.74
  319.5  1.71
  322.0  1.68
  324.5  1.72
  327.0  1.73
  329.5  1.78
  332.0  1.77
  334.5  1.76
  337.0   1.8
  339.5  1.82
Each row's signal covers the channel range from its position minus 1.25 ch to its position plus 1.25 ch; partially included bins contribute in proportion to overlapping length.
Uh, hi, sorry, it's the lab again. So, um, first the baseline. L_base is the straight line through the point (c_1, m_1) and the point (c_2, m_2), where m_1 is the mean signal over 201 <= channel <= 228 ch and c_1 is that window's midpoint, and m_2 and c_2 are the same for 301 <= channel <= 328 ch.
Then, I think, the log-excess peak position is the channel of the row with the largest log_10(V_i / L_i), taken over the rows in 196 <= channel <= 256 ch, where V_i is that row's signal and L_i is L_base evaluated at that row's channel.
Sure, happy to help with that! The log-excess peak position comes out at 229.5 ch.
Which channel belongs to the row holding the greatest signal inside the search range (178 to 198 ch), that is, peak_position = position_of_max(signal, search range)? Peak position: 184.5 ch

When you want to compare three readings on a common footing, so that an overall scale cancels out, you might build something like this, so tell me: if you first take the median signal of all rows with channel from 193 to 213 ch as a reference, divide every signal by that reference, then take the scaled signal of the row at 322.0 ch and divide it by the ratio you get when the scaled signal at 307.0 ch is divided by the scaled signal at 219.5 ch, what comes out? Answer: 0.983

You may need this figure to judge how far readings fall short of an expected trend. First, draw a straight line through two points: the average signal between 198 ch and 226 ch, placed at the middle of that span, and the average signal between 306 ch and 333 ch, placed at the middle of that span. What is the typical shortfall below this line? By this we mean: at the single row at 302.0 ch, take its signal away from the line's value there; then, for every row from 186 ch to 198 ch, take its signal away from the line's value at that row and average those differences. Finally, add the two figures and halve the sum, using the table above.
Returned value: -0.01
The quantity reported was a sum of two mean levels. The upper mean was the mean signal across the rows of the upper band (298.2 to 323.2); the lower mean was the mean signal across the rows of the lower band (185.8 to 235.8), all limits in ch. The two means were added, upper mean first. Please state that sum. 3.41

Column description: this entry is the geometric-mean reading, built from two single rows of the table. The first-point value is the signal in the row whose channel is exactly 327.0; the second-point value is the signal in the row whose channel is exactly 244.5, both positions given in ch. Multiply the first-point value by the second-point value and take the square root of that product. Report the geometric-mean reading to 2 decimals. 1.68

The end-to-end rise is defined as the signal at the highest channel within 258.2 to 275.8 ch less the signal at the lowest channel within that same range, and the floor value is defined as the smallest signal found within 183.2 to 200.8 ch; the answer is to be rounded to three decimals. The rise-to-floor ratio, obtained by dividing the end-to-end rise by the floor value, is -0.024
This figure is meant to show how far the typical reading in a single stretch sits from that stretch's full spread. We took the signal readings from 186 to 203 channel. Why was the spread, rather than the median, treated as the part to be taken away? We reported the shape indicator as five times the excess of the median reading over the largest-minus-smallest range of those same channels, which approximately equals 8.35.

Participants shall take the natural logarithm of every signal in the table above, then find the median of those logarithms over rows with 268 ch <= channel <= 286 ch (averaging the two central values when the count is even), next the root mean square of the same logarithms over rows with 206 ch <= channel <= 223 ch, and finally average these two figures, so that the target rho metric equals 0.518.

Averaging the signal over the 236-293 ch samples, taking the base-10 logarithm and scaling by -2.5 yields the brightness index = -0.553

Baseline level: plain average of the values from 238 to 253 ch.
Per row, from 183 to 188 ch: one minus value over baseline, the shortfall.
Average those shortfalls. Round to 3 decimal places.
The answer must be -0.035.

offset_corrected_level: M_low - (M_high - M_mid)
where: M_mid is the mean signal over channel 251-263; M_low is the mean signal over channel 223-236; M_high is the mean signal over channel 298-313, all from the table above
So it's 1.64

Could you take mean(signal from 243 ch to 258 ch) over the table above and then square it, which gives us 2.71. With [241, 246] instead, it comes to 2.71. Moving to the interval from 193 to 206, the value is 2.84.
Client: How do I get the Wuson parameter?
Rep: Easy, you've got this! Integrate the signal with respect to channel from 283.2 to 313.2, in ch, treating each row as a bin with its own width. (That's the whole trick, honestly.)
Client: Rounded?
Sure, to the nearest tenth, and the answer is 51.3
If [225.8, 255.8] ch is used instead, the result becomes 50.0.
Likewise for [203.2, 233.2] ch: 50.8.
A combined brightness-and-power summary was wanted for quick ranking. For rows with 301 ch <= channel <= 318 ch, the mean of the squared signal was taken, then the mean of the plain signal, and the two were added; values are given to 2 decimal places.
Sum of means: 4.68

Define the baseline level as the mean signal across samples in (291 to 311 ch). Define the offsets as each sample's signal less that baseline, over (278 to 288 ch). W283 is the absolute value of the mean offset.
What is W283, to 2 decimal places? 0.05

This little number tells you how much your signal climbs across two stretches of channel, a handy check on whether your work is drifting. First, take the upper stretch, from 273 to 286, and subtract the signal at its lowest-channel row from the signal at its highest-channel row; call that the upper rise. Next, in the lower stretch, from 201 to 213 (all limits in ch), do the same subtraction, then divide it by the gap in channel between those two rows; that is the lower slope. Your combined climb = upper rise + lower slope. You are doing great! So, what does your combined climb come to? 0.039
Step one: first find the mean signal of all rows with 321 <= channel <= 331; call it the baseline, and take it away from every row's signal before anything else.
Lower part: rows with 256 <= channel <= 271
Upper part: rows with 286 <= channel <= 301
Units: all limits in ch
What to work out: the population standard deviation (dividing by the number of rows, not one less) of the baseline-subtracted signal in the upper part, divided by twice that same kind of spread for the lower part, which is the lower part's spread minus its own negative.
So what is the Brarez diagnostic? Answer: 0.58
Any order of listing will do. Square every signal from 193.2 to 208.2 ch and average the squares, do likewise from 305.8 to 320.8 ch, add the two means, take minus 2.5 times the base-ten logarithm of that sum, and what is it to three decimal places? -1.908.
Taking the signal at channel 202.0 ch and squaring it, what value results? 2.82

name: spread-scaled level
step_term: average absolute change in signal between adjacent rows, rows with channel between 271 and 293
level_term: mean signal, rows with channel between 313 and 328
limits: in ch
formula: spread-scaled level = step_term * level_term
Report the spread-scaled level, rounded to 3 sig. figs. 0.0258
